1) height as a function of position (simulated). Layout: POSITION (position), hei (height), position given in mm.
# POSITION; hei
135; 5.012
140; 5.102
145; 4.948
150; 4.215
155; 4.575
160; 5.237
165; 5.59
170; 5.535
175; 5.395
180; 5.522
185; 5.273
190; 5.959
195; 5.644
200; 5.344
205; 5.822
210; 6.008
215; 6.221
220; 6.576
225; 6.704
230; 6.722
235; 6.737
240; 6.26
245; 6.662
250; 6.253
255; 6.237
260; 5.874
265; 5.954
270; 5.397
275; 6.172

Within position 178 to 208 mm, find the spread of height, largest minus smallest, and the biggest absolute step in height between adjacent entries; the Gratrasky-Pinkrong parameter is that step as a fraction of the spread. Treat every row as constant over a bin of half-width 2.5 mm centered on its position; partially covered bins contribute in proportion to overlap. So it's 1.00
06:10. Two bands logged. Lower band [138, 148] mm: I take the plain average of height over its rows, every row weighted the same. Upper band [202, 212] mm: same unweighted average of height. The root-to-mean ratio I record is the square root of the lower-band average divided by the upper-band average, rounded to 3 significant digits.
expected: 0.379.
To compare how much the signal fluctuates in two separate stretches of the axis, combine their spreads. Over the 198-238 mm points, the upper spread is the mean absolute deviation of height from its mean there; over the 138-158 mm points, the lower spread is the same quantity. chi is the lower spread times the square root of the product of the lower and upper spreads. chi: 0.11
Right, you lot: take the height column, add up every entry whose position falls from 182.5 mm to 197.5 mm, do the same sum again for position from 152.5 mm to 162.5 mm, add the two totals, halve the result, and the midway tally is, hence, 13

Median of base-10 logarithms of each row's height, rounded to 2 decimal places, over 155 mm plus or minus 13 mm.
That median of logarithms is 0.69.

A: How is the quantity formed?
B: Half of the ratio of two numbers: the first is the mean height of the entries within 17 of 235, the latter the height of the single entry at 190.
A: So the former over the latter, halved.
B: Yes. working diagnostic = 0.55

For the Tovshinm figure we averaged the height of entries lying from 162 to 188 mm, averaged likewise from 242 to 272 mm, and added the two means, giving 11.5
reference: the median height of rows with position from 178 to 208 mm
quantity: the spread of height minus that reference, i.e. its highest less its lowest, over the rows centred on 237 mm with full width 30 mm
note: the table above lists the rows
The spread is 0.48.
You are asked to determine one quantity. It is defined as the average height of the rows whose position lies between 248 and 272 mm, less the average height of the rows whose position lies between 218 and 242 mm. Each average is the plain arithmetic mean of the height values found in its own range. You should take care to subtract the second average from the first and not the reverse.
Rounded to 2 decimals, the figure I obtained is -0.66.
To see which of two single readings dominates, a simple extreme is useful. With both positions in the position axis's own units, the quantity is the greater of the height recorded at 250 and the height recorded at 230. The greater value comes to 6.72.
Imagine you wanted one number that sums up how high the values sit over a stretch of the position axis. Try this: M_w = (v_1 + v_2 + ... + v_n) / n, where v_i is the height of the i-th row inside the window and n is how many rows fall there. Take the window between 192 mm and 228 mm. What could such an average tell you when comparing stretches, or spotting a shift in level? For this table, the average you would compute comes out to 6.05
